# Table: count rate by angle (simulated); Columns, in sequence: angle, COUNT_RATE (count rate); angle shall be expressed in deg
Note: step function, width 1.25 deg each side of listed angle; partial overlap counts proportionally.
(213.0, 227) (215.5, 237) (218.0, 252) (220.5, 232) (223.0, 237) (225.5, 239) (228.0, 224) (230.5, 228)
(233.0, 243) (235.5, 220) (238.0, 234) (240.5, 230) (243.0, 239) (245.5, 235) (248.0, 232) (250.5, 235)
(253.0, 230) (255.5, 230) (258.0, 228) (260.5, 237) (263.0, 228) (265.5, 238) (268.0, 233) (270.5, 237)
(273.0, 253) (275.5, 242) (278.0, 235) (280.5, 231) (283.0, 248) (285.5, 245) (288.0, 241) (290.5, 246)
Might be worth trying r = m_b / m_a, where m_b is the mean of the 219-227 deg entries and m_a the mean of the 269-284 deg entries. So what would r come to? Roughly 0.98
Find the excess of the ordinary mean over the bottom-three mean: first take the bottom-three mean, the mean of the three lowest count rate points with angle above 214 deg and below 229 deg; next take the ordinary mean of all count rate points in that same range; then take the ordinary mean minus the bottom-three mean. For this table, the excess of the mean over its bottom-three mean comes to 6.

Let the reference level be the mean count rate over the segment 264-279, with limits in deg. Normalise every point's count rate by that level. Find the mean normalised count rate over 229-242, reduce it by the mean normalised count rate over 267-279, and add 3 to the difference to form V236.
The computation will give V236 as 2.96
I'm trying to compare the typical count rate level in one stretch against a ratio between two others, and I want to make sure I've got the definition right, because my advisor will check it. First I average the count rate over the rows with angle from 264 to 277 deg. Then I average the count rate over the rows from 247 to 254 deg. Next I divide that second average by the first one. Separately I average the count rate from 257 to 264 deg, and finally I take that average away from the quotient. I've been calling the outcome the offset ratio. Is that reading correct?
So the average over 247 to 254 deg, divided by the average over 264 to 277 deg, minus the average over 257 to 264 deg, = -230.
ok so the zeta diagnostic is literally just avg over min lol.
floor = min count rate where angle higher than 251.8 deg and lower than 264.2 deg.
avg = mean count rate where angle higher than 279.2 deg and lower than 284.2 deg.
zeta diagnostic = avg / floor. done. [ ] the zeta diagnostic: 1.05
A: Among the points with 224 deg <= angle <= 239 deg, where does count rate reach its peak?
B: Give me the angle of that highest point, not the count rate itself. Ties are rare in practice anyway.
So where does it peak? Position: 233.0 deg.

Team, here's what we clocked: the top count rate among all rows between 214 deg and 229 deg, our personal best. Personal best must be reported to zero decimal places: 252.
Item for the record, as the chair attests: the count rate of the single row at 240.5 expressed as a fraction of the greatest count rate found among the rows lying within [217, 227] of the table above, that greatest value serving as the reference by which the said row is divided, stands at 0.913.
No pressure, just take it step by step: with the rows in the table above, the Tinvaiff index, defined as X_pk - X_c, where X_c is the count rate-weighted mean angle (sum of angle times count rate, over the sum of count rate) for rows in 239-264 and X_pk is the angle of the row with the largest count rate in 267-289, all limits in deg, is 21.3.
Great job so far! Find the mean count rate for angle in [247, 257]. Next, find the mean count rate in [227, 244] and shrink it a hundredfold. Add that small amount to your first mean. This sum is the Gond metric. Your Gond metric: 234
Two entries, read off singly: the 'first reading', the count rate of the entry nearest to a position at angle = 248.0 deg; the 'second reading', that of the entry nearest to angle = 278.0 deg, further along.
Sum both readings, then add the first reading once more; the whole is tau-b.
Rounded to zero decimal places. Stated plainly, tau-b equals 699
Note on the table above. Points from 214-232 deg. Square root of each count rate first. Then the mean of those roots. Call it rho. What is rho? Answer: 15.35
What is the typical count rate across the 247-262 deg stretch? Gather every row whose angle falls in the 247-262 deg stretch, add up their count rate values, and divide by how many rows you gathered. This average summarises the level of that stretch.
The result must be 232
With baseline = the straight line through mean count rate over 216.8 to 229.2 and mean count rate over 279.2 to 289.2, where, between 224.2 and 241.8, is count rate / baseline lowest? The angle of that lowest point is 235.5 deg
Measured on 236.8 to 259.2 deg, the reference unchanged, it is 258.0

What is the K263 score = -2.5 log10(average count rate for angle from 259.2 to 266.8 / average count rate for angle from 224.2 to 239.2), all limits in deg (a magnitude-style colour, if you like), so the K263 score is -0.014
